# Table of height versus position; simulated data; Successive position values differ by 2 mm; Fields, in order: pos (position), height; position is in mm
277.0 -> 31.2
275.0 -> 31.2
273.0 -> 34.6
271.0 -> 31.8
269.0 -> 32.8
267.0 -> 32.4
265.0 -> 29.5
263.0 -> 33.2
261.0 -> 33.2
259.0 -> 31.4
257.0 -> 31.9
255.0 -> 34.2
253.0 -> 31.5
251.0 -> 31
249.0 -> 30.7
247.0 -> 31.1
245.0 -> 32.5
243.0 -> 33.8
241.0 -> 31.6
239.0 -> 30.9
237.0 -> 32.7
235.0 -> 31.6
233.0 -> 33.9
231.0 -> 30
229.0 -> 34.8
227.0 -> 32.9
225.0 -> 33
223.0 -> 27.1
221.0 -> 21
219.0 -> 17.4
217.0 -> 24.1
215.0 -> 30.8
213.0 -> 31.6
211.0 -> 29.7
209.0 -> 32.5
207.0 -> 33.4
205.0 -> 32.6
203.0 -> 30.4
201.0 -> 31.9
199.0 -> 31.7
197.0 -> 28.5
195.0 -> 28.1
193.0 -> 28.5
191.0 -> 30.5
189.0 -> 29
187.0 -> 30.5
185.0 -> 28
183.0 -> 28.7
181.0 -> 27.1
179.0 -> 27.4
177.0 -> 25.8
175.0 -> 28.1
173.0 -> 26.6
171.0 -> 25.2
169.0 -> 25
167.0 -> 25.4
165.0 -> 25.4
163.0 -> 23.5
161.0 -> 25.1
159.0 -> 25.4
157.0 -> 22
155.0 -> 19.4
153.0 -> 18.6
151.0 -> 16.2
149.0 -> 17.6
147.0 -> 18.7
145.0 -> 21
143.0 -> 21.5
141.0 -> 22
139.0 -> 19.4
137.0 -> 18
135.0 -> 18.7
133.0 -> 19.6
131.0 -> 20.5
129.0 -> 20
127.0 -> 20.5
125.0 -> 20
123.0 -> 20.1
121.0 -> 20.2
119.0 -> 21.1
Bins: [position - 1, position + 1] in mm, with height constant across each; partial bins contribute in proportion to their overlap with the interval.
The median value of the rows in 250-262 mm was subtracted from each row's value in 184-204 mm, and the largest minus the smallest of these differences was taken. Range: 3.9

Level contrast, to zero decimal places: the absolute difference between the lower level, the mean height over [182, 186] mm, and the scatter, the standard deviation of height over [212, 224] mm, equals 23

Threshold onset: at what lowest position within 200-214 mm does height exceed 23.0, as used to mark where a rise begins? 201.0 mm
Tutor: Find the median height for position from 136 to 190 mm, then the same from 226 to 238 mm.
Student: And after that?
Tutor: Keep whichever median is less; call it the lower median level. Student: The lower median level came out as 25.1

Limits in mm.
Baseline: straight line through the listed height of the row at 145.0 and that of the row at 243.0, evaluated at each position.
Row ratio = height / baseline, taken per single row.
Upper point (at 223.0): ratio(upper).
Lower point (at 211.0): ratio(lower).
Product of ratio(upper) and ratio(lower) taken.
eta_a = 0.87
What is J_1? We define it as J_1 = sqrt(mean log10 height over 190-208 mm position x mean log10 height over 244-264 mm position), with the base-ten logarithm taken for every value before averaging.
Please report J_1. 1.50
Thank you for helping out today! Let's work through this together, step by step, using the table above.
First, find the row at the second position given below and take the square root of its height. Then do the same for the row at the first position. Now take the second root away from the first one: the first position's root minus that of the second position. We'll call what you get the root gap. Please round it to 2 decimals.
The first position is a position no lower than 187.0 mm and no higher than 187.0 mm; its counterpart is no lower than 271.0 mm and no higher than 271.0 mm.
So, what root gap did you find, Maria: -0.12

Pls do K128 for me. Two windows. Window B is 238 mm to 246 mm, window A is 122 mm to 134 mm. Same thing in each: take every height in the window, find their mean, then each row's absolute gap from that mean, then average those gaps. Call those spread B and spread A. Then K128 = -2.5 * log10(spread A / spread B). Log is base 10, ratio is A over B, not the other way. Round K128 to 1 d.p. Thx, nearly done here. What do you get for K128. 1.4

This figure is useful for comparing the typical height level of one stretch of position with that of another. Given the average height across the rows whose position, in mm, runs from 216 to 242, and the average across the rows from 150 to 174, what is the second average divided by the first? 0.79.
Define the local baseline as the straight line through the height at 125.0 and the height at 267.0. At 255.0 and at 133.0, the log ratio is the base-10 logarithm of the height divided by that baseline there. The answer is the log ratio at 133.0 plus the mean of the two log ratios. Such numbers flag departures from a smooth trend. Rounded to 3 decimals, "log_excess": -0.017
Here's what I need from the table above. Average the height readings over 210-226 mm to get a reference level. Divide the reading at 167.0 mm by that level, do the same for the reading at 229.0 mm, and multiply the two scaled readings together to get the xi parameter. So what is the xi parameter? 1.2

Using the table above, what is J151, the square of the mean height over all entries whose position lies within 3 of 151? 305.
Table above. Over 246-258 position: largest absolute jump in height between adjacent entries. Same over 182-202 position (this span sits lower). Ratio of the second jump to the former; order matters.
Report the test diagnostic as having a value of 1.19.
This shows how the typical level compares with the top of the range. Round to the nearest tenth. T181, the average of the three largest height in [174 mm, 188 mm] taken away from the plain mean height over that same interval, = -1.2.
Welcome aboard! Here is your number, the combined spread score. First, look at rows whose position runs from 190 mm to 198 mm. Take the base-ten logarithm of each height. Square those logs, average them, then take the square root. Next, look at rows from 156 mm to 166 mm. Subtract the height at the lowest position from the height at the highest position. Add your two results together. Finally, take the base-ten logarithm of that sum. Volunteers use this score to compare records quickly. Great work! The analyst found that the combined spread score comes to 0.7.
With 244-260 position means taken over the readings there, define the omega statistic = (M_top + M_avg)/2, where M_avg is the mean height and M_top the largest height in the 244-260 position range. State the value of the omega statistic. 33.0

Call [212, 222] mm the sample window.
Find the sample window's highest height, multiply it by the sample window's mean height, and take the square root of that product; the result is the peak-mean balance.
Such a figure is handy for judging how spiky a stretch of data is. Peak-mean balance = 28.1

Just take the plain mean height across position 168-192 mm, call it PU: 28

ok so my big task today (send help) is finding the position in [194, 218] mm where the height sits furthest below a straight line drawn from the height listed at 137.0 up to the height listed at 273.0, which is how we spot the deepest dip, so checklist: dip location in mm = 217.0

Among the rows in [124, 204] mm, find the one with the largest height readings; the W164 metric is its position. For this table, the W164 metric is 201.0 mm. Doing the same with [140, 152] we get 141.0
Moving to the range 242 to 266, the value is 255.0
